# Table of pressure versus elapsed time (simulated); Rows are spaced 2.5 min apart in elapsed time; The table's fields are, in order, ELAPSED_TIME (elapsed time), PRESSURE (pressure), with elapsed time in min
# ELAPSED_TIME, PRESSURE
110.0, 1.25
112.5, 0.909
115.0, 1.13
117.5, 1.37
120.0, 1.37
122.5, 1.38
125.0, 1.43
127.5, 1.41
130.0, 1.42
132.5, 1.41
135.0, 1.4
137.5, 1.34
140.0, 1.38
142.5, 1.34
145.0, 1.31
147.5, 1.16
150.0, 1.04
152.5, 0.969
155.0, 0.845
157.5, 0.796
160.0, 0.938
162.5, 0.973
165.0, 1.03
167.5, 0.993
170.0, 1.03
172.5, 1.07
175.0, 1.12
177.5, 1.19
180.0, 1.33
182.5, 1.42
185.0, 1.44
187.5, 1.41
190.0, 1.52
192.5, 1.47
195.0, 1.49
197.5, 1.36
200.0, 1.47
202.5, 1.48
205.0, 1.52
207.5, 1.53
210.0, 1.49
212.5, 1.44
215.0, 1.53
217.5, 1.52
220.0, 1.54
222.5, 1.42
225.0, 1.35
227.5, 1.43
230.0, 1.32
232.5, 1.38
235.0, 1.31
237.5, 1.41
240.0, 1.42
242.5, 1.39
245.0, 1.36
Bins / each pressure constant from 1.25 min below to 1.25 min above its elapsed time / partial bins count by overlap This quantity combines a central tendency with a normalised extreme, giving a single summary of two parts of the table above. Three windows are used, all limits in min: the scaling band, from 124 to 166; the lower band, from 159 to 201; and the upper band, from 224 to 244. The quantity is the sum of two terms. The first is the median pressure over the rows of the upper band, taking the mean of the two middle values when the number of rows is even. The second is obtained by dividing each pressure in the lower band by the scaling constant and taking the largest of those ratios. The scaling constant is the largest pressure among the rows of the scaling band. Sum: 2.448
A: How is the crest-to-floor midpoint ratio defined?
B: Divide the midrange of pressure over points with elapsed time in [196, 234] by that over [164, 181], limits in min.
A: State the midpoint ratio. 1.23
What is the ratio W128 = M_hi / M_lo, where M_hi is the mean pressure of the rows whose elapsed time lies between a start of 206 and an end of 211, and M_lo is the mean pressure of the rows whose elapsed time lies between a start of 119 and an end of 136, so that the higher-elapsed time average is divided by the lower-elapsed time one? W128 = 1.08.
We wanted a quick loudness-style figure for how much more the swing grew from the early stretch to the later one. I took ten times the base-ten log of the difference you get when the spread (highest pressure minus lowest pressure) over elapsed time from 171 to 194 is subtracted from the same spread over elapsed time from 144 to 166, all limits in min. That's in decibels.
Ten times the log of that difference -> -12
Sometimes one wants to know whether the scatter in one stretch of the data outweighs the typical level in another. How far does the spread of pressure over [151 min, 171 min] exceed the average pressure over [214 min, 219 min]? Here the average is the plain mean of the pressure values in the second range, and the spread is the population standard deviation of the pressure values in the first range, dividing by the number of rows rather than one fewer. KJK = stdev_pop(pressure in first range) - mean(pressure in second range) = -1.45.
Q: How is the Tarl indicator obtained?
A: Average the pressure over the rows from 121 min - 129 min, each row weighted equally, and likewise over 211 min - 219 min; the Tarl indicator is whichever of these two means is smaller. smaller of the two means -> 1.41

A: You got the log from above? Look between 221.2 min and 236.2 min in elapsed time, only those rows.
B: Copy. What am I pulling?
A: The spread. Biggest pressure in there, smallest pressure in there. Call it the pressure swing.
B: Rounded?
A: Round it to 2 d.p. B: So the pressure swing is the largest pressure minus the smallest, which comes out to 0.12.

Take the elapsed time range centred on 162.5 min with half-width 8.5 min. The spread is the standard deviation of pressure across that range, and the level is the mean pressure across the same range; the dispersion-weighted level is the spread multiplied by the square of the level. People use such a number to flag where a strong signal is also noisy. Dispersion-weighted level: 0.08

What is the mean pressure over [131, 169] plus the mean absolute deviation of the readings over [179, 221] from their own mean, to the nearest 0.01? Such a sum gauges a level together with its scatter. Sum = 1.18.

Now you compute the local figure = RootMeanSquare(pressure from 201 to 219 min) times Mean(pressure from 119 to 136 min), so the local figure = 2.1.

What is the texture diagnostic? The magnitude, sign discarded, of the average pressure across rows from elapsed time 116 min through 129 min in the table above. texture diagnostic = 1.39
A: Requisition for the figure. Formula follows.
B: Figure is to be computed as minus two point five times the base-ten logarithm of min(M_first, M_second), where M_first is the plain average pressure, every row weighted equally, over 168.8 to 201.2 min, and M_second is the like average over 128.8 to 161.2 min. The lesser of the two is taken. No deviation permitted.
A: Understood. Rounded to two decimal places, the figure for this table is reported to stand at -0.18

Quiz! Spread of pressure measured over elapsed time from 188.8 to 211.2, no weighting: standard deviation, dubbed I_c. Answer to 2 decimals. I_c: 0.05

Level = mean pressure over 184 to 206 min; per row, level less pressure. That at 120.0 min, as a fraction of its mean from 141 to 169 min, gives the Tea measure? 0.2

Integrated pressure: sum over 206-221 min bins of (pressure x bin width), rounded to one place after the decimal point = 22.6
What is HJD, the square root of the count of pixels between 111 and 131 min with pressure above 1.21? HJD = 2.4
